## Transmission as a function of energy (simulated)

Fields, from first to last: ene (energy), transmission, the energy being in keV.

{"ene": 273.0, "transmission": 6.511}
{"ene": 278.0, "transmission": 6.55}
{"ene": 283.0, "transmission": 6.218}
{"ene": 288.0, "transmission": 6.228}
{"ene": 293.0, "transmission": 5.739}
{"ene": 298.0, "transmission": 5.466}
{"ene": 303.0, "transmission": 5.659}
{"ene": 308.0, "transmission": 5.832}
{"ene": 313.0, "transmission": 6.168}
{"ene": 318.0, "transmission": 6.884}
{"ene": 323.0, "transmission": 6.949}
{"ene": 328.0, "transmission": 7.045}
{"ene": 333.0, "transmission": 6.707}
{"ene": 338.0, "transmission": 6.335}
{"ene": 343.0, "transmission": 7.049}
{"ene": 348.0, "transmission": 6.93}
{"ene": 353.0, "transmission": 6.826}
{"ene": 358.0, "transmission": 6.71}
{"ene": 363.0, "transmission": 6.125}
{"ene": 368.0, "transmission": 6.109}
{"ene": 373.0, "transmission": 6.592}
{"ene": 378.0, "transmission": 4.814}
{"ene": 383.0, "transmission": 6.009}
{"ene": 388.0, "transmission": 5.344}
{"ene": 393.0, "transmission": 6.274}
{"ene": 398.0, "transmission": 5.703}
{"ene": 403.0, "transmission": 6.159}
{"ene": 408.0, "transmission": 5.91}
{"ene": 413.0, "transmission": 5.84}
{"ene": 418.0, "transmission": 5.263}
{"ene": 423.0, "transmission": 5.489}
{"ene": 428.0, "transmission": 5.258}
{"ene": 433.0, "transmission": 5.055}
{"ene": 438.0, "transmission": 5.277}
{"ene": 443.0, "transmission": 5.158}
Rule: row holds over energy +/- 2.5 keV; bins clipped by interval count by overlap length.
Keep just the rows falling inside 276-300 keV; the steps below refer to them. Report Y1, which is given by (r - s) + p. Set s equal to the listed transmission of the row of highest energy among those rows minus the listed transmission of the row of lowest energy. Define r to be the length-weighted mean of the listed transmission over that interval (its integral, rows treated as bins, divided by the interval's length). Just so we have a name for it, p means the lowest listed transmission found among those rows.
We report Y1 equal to 12.6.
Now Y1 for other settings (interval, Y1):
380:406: 11.1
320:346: 13.1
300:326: 10.7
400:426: 11.7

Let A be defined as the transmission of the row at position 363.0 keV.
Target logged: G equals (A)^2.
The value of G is 38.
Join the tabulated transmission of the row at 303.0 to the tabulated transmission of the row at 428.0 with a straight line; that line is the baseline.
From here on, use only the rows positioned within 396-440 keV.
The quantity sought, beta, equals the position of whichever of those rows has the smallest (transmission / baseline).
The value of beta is 433.0 keV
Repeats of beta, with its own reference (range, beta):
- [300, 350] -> 303.0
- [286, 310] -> 298.0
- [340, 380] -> 378.0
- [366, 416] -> 378.0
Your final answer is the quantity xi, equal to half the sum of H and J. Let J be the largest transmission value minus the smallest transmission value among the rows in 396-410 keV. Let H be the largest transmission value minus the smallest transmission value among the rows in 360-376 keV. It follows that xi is 0.47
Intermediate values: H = 0.5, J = 0.5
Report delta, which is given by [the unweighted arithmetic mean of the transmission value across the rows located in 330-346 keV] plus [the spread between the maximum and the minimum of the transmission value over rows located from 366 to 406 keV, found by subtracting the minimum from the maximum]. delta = 8.5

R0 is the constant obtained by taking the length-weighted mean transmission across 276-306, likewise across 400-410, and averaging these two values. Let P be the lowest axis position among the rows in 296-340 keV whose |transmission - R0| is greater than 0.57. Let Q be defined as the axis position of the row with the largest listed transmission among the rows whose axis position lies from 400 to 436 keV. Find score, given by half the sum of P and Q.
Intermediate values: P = 318.0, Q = 403.0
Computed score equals 360.5 keV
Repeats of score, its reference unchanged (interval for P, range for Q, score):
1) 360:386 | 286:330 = 350.5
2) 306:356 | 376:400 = 355.5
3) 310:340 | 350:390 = 335.5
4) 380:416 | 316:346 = 365.5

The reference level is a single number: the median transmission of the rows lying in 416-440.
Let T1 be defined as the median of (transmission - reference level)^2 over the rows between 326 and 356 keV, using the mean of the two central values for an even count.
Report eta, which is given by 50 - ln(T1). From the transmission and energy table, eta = 49.0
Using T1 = 2.6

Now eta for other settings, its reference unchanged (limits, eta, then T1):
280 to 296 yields 50.1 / 0.9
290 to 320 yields 51.3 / 0.3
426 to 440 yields 58.5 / 0.0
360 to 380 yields 50.3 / 0.7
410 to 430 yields 53.7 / 0.0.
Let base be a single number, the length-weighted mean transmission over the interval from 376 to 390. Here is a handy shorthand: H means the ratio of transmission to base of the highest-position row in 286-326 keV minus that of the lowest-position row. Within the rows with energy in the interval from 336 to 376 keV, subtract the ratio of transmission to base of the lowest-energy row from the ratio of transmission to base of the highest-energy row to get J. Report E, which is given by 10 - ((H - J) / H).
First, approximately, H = 0.13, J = 0.05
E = 9.36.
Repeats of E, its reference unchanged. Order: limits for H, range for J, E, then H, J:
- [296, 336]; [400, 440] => 8.29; 0.23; -0.16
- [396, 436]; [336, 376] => 8.60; -0.12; 0.05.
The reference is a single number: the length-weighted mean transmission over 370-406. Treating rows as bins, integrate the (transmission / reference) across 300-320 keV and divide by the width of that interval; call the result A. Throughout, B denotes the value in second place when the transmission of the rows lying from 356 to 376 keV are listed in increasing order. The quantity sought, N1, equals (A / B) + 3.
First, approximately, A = 1.04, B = 6.125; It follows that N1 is 3.17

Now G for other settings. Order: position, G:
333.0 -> 45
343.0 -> 50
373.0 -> 43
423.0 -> 30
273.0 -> 42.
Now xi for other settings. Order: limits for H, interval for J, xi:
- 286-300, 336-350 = 0.74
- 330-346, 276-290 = 0.52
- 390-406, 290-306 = 0.42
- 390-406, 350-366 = 0.64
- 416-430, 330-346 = 0.47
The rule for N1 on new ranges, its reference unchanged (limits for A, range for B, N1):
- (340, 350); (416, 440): 3.23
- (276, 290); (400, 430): 3.21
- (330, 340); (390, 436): 3.21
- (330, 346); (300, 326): 3.20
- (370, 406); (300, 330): 3.17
